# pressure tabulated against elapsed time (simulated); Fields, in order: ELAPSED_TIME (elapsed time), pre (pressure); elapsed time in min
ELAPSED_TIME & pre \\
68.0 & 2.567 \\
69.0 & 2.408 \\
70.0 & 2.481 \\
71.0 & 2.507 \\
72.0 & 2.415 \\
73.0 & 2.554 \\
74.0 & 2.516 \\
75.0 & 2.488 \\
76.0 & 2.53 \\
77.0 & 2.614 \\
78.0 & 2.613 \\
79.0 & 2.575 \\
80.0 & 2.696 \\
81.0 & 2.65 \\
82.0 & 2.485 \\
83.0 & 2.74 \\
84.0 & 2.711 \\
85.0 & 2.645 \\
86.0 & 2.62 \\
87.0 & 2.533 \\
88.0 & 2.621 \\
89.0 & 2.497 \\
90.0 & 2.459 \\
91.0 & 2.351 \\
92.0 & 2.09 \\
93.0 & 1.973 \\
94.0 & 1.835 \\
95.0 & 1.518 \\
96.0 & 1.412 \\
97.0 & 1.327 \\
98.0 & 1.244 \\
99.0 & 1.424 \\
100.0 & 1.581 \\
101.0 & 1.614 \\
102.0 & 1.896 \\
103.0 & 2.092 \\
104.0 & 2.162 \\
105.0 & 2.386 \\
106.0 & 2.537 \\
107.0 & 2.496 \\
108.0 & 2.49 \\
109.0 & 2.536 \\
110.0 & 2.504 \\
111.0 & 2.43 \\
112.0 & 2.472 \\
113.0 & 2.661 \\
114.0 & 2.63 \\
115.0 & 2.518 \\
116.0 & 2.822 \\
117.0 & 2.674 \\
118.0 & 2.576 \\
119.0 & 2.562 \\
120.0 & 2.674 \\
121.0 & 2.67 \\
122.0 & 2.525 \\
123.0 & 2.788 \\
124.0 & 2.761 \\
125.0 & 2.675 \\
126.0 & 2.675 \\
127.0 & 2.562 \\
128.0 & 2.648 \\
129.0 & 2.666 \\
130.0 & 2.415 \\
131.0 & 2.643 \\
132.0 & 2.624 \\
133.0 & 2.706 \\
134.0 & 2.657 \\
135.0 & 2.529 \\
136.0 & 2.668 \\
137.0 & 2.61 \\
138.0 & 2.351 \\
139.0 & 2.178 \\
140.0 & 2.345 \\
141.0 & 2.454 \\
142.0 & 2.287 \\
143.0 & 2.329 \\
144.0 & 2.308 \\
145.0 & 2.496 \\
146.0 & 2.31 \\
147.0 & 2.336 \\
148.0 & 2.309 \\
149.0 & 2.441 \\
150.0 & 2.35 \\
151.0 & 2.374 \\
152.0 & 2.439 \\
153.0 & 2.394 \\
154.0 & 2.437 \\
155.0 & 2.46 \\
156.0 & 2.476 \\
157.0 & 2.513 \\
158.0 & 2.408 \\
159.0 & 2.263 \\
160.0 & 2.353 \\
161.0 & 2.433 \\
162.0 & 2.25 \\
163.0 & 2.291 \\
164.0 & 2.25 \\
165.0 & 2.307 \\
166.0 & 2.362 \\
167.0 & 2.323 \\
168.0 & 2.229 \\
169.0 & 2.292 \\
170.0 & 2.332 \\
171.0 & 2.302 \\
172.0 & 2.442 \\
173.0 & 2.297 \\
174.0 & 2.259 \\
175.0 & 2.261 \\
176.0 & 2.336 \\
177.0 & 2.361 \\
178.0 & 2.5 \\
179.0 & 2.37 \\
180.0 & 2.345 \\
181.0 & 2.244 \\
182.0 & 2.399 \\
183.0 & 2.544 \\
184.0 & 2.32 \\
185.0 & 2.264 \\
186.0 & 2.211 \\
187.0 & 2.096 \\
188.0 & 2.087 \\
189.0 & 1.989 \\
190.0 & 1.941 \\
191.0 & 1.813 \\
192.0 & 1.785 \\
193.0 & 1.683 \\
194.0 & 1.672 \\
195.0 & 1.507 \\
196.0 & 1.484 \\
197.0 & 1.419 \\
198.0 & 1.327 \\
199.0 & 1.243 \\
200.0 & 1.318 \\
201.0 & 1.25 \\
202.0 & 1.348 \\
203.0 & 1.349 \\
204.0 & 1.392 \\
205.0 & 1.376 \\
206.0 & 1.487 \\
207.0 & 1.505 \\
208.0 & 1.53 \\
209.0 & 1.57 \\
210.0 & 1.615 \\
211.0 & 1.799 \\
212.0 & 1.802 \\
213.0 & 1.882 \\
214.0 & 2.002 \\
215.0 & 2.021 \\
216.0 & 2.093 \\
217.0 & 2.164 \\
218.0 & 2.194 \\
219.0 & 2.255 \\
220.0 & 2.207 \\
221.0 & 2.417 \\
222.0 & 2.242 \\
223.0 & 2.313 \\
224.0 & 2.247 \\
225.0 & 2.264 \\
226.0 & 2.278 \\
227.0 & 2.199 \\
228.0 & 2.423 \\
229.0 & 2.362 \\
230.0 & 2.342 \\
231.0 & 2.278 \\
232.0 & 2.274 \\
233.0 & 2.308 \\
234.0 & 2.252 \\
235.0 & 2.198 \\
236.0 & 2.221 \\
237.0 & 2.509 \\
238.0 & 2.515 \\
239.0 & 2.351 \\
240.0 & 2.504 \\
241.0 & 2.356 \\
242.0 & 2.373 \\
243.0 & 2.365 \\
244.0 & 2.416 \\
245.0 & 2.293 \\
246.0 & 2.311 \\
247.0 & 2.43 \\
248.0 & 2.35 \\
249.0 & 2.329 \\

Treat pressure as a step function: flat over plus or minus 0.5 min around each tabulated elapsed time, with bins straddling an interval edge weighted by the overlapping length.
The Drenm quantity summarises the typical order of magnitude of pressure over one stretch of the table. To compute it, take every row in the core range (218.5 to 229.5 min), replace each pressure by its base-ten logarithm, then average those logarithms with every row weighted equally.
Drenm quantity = 0.360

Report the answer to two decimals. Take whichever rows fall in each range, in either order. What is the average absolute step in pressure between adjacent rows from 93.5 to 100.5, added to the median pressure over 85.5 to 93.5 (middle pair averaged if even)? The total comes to 2.63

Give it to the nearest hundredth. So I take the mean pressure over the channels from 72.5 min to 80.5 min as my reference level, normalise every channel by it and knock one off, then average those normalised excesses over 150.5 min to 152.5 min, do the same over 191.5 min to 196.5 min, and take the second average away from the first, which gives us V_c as 0.30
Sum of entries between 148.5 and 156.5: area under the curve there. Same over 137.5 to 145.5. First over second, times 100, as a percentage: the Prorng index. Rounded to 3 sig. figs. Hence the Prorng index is 103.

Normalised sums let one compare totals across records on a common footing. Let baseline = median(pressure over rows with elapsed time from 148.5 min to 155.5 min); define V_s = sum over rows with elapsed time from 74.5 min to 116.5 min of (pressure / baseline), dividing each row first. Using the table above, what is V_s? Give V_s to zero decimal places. 40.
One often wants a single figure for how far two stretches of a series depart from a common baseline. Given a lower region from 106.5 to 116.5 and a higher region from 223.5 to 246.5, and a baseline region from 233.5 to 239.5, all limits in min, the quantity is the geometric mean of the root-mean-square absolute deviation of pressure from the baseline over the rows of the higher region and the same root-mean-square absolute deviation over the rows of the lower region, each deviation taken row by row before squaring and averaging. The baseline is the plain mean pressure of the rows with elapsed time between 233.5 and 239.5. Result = 0.15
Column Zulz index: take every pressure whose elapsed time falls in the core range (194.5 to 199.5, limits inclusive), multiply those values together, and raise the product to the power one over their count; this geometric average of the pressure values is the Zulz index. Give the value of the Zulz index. 1.4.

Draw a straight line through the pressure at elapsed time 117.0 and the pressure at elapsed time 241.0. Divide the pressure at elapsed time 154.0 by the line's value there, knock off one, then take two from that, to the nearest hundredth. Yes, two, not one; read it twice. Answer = -2.06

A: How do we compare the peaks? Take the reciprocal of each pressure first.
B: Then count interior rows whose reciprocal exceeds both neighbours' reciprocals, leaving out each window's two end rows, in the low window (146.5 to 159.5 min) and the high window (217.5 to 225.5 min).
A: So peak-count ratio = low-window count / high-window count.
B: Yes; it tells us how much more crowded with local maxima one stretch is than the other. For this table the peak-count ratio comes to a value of 1.0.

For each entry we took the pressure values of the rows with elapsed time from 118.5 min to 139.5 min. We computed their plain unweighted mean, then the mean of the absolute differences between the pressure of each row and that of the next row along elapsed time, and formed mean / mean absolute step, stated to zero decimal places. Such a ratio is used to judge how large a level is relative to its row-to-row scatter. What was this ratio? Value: 23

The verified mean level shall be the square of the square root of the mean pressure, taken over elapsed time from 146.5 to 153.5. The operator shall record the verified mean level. 2.38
